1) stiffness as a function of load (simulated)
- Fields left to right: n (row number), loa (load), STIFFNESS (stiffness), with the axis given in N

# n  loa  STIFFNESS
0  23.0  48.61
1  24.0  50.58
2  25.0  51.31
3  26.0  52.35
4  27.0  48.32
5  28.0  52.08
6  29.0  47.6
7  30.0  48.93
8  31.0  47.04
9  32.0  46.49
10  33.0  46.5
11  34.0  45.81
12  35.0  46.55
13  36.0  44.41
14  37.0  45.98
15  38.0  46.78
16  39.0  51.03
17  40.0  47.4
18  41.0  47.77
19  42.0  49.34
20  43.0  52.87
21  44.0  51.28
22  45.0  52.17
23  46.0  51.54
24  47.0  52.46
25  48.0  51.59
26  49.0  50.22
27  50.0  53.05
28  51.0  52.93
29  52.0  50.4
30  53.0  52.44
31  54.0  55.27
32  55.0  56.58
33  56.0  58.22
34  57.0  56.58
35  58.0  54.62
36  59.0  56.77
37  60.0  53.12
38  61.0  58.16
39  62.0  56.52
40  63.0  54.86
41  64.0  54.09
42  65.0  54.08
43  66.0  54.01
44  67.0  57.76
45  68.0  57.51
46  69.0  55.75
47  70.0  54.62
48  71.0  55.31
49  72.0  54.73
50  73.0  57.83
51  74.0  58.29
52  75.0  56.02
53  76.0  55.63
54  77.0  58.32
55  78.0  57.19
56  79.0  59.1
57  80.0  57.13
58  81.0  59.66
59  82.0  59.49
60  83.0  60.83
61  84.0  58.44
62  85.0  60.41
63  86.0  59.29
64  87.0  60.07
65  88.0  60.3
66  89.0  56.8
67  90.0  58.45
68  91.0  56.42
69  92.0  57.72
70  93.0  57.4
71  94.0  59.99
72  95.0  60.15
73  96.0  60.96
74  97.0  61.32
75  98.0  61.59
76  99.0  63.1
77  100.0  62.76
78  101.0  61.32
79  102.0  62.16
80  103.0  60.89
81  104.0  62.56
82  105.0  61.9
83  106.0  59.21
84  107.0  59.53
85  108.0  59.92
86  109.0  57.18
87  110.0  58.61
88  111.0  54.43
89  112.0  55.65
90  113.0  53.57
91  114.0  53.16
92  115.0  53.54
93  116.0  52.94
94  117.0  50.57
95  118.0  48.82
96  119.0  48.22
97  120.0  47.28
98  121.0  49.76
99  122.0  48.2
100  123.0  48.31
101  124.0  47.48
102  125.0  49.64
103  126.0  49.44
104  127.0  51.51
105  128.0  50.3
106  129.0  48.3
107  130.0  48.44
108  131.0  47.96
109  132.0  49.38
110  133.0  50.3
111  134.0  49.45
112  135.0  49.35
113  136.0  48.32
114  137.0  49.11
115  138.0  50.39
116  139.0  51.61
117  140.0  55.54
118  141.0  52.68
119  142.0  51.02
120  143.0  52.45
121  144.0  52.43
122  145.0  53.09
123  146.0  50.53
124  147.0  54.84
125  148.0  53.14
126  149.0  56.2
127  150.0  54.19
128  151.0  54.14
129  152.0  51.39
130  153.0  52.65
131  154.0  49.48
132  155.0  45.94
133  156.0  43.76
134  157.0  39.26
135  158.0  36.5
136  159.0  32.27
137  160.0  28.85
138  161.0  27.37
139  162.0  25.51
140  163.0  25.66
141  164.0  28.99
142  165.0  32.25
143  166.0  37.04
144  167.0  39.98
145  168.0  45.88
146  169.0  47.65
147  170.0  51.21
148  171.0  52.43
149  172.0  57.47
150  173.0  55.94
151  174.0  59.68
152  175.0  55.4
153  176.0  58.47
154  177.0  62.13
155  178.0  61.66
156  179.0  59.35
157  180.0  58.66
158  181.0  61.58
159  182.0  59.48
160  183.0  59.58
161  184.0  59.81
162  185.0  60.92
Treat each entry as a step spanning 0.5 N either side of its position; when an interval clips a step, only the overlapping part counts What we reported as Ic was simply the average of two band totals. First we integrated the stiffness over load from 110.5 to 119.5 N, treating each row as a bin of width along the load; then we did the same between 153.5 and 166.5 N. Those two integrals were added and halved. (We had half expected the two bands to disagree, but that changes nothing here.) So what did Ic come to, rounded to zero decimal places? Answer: 462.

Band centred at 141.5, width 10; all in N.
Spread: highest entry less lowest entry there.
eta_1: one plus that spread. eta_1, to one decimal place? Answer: 7.4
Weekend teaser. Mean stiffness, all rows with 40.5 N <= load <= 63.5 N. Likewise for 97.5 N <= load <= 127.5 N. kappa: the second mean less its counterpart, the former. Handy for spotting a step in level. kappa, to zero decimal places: 2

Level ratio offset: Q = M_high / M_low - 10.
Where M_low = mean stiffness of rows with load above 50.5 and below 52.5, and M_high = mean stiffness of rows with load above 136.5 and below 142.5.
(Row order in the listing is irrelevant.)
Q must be -9.00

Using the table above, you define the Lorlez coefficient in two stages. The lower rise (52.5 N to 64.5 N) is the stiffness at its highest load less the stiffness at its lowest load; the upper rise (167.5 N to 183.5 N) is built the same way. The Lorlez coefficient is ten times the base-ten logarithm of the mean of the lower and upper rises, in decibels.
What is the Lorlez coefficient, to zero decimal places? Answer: 9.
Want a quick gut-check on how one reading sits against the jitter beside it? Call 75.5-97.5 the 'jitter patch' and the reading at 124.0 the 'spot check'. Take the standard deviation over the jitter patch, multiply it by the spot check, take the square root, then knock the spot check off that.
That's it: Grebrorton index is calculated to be -39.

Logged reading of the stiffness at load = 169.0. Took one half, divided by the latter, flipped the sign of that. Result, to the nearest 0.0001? -0.0105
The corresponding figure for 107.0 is -0.0084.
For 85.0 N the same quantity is -0.0083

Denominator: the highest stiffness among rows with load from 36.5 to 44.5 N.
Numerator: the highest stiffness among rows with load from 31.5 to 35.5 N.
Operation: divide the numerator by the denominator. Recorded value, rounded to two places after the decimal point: 0.88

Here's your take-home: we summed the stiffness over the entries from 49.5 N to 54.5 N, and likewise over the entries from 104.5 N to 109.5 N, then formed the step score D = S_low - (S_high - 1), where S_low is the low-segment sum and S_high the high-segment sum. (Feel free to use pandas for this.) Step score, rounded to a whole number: -33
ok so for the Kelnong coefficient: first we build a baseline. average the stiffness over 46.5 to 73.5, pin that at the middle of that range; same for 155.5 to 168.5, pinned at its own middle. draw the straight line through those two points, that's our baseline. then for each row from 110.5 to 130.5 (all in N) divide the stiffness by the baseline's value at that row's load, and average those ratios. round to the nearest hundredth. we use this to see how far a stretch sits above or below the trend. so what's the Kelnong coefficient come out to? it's 1.19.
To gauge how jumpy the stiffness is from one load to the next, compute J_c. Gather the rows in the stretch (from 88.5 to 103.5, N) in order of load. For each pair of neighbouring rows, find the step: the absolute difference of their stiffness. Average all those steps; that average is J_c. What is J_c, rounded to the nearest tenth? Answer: 1.1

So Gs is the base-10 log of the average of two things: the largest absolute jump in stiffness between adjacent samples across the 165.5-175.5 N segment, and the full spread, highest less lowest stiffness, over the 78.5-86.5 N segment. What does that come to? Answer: 0.68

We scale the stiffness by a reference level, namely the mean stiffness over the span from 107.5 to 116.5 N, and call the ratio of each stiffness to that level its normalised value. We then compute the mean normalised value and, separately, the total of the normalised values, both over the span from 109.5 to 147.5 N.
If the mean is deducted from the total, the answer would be 34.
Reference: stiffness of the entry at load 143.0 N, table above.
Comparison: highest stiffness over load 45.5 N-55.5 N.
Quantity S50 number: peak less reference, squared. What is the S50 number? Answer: 17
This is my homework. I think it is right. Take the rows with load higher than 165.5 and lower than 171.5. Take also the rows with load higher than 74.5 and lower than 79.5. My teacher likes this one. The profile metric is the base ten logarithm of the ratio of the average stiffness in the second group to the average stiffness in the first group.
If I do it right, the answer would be 0.10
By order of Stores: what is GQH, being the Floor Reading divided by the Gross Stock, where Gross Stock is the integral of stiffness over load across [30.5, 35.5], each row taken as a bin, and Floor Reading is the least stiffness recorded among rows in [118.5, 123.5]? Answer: 0.203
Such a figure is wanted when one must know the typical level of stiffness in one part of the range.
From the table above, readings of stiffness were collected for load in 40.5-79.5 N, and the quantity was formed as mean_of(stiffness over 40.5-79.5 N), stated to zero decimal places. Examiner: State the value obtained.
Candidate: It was 55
